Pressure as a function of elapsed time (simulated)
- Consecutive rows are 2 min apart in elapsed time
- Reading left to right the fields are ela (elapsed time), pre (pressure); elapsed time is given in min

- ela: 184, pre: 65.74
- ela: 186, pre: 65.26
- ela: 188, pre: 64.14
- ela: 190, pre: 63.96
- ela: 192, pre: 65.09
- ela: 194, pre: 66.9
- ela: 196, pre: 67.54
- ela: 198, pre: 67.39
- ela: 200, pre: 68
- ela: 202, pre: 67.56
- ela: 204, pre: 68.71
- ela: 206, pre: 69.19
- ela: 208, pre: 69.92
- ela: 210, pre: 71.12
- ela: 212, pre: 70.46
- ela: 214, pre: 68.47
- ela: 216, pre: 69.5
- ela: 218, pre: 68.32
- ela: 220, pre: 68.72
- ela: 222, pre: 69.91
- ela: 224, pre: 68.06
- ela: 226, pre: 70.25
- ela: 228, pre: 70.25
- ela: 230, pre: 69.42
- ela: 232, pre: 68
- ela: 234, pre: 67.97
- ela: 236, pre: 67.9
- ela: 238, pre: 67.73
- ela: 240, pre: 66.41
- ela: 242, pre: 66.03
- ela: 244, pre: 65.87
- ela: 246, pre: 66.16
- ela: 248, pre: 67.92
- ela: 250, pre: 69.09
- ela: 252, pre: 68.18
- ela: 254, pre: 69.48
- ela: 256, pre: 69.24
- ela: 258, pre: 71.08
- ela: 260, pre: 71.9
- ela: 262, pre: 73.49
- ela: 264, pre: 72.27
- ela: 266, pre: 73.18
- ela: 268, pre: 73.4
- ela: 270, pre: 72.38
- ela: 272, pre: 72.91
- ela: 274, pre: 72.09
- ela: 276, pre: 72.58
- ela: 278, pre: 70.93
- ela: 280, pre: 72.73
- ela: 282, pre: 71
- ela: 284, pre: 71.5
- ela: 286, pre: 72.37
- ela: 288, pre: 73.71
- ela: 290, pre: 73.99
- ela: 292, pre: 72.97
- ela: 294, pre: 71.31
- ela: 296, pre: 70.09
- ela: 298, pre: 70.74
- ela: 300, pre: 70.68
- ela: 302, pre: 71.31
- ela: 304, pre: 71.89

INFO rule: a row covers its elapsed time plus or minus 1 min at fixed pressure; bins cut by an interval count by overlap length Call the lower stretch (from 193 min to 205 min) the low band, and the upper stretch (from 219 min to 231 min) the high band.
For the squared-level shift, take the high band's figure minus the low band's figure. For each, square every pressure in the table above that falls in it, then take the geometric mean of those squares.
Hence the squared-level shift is 240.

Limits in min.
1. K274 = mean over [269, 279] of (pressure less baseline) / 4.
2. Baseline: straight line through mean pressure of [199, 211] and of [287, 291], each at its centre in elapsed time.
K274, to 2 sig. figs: -0.21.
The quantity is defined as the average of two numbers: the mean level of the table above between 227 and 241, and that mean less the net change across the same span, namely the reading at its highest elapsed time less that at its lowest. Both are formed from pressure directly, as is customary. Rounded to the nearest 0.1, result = 70.2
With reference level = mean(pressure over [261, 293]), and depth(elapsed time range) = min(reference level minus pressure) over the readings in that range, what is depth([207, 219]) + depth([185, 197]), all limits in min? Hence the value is 6.5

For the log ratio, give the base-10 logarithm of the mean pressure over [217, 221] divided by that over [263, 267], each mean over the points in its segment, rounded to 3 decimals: -0.026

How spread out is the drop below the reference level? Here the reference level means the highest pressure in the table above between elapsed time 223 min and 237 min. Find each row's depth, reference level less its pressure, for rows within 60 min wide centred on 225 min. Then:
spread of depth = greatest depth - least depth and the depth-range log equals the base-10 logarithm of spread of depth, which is 0.72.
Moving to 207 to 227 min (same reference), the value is 0.49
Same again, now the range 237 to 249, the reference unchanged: 0.31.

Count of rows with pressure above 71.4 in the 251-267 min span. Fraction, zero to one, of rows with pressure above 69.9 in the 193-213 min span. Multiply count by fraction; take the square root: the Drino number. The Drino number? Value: 1.1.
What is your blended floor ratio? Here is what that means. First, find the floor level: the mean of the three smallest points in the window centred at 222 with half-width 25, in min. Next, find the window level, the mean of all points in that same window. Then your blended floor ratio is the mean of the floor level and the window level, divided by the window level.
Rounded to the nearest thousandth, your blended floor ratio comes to 0.982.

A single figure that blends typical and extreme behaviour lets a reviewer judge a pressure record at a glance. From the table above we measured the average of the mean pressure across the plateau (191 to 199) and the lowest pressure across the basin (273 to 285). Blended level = 68.8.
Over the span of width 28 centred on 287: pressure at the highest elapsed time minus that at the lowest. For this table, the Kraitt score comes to -1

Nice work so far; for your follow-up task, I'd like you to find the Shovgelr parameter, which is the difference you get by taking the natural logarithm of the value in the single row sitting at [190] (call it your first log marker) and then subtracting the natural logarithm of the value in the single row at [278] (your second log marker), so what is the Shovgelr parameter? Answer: -0.10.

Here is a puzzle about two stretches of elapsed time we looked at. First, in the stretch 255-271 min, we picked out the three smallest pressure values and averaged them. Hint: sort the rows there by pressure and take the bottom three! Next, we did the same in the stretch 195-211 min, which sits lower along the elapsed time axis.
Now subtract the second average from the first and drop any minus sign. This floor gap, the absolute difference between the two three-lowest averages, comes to 3.2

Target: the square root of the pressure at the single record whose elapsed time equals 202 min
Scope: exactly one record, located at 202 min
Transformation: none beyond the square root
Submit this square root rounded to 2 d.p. 8.22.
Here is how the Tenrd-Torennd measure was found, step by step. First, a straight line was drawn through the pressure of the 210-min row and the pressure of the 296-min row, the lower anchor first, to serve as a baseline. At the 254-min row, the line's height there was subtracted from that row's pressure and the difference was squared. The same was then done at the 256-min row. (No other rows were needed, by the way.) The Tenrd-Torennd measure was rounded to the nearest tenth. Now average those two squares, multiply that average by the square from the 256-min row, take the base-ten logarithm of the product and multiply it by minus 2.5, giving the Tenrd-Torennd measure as -1.1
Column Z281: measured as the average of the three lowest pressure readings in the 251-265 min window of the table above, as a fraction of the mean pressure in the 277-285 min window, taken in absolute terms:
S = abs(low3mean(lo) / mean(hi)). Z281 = 0.96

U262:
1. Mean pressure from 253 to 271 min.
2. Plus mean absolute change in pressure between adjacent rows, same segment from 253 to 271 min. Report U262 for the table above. 72.8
